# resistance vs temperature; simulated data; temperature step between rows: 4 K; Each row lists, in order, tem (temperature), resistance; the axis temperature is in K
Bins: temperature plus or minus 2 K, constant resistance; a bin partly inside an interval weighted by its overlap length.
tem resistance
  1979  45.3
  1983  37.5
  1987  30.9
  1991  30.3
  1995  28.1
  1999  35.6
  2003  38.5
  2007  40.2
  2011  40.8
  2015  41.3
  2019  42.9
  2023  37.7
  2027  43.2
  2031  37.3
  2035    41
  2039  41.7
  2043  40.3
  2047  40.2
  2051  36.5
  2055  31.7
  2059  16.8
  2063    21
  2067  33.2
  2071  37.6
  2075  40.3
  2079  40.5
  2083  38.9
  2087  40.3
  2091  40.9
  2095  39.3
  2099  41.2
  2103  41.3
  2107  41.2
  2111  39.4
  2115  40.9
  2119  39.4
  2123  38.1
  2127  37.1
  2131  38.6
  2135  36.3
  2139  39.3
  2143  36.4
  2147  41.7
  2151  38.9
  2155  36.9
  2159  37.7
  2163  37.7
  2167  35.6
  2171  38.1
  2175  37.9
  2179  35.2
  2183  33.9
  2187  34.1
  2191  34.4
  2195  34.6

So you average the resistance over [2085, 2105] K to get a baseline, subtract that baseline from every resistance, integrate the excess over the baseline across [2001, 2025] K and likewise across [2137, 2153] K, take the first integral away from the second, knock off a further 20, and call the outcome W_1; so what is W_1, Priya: -36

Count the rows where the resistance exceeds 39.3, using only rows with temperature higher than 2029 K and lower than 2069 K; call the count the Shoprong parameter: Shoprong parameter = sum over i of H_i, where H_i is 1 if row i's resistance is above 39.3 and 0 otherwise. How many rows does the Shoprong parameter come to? 4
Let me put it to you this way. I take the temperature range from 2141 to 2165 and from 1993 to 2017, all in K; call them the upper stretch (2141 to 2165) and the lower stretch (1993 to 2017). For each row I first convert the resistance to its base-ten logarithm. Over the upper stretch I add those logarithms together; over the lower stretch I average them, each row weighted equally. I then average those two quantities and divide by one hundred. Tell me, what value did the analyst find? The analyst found 0.0553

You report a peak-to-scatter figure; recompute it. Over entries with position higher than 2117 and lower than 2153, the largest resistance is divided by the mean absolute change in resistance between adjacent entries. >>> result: 17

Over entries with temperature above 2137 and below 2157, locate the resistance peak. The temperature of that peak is 2147 K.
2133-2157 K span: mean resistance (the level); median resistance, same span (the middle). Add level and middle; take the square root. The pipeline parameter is 8.73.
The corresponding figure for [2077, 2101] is 8.98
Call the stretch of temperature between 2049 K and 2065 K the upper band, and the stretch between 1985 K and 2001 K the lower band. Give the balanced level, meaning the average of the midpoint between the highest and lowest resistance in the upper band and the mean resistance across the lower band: 29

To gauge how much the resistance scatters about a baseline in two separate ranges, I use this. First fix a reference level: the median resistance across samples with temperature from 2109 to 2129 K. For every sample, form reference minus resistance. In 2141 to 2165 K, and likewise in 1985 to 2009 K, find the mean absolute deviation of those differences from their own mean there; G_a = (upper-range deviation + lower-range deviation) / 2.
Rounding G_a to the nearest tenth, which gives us 2.8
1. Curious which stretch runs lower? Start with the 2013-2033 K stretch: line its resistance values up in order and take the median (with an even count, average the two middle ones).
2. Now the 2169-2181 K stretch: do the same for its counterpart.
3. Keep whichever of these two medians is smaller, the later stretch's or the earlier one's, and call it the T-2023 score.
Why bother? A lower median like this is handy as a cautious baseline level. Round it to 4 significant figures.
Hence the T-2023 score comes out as 37.90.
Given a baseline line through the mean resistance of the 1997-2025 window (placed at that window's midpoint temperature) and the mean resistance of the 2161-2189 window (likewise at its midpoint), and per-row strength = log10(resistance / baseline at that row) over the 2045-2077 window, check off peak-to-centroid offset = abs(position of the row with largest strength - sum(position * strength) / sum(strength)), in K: 14.8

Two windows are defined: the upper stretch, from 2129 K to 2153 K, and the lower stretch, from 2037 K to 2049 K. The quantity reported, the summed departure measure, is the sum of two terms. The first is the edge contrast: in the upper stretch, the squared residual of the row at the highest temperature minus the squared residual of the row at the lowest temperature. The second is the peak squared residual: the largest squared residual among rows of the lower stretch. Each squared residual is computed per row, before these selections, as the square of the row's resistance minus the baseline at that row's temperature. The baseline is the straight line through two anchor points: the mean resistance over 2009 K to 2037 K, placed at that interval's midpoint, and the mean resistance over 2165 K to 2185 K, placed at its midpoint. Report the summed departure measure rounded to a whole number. 5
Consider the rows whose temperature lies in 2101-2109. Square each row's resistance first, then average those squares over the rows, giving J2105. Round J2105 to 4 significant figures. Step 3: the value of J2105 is 1702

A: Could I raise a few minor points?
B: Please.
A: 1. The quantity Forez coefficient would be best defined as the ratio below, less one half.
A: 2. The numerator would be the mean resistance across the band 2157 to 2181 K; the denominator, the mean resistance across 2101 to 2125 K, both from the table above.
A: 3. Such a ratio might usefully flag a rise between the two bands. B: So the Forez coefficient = 0.42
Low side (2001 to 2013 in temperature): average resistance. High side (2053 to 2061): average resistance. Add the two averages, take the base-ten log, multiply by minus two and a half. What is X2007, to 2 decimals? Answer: -4.52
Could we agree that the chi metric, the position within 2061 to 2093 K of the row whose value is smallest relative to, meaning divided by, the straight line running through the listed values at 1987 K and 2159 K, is 2063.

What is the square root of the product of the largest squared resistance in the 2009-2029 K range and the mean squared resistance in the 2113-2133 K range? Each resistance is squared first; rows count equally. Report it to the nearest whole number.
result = 1678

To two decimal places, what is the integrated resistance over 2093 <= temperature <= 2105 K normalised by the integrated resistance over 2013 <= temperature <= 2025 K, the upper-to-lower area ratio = 1.00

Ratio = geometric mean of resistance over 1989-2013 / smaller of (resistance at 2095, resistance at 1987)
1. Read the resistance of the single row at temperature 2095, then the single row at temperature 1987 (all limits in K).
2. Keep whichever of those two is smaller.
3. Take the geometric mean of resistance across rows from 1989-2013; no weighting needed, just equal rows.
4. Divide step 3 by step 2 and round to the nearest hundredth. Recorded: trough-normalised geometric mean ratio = 1.14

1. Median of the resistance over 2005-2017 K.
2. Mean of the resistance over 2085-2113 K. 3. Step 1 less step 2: 0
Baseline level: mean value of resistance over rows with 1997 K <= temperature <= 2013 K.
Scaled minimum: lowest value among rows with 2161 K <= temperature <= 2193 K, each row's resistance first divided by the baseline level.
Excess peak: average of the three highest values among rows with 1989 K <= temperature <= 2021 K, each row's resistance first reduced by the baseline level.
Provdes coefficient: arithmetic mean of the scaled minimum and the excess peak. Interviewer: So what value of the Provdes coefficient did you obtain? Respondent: 1.9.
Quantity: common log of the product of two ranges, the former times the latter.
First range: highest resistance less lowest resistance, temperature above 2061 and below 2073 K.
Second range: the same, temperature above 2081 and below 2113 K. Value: 1.6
